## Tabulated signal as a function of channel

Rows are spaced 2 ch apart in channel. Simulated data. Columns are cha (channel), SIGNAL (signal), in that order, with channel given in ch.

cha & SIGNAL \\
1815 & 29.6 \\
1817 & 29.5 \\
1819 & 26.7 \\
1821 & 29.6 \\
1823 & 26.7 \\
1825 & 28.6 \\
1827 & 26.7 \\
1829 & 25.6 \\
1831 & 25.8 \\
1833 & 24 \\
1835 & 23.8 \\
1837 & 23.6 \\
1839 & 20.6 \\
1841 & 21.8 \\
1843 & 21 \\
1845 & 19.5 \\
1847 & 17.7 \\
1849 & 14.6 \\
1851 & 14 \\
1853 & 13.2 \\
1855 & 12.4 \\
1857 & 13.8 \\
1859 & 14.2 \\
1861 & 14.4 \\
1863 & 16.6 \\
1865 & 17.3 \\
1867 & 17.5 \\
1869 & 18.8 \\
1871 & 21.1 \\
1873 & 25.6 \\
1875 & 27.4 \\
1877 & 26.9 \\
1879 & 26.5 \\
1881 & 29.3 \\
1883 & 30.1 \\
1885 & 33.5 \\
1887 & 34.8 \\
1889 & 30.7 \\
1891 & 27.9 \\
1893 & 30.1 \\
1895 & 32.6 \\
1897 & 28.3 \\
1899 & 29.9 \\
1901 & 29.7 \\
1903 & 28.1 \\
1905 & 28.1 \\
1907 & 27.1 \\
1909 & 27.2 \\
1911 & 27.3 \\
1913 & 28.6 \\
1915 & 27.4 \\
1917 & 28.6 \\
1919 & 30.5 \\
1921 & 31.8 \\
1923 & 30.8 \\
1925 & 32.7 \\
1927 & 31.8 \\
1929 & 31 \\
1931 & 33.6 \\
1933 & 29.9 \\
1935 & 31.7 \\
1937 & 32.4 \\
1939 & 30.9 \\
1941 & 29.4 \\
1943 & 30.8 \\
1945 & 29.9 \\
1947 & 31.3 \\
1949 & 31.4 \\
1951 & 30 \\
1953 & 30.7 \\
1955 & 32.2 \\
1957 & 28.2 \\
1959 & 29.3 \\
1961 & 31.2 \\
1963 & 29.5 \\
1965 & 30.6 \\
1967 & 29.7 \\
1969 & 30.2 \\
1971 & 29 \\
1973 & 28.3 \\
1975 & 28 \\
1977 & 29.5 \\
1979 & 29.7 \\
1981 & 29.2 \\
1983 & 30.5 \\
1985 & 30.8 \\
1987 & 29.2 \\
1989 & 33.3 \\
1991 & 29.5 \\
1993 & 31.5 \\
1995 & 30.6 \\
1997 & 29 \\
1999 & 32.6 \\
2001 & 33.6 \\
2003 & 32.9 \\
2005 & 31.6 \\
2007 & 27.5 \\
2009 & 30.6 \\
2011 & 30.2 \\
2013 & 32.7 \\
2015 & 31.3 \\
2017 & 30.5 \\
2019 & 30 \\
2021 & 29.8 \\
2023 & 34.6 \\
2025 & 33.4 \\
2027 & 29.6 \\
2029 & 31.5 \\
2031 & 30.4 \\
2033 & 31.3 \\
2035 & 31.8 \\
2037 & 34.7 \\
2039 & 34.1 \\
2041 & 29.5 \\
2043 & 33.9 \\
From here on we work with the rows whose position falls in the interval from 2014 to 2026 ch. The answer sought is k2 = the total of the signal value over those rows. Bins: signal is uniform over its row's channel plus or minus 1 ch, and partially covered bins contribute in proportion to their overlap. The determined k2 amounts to 190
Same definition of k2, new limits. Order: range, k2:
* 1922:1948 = 406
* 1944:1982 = 568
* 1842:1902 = 689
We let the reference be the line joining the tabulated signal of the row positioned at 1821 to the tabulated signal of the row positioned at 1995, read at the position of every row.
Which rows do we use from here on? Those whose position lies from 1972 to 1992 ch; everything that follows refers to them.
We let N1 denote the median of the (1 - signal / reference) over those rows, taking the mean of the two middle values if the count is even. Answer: 0.034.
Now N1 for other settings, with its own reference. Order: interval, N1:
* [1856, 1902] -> 0.084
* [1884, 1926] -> 0.012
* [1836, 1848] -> 0.300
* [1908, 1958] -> -0.016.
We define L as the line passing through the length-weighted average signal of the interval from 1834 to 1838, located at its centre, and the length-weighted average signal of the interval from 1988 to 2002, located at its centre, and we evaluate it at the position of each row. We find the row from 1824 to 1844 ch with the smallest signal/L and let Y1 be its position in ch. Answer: 1839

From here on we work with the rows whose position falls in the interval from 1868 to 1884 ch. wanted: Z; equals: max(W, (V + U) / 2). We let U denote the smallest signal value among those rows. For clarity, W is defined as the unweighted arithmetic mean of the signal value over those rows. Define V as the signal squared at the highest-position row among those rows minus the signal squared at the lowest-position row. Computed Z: 286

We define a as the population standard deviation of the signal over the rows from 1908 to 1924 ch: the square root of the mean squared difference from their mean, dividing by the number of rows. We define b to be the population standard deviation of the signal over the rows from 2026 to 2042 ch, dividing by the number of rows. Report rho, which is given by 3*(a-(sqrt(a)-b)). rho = 7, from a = 1.67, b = 1.80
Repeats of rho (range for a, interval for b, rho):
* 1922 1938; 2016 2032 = 5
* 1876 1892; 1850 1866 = 8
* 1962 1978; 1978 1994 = 4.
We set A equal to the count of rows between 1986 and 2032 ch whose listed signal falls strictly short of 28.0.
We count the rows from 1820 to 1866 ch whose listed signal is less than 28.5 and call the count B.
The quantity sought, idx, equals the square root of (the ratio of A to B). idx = 0.22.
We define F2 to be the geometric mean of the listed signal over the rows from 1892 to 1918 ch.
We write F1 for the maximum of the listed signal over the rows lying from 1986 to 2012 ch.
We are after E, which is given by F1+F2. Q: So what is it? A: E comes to 62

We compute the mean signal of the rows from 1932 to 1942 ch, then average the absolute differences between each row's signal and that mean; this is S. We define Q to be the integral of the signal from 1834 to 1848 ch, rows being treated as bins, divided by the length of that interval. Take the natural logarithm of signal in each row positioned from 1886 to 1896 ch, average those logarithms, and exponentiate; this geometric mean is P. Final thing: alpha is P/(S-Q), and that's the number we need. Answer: -1.54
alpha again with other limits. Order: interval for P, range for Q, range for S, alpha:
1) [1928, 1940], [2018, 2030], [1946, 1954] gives -1.02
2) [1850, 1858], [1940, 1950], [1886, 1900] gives -0.46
